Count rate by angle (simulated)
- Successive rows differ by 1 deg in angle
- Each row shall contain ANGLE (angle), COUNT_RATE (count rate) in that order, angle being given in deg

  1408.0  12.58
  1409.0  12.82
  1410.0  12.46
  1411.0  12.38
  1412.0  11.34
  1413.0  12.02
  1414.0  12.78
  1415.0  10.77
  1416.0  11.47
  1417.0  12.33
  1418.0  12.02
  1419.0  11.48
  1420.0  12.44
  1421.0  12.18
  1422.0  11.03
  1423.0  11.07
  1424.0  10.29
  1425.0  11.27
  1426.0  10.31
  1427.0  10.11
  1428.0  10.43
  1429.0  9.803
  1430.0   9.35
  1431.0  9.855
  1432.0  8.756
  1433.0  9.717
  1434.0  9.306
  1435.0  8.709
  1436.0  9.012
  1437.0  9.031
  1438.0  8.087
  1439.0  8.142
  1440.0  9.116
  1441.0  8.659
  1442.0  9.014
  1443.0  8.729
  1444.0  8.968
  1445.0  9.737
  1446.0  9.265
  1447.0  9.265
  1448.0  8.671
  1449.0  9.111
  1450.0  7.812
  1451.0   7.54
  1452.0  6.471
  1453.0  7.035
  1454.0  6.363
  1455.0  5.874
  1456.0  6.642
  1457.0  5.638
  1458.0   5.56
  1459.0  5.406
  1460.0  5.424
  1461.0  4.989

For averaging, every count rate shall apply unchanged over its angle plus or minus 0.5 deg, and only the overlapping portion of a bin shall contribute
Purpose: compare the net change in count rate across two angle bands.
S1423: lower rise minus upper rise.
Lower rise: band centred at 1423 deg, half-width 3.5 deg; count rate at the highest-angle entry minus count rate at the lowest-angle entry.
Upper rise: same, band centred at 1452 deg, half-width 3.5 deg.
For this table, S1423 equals 1.1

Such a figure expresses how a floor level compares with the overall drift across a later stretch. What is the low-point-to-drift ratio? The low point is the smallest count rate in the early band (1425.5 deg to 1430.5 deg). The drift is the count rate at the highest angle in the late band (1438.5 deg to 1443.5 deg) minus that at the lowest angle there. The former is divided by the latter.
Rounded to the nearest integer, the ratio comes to 16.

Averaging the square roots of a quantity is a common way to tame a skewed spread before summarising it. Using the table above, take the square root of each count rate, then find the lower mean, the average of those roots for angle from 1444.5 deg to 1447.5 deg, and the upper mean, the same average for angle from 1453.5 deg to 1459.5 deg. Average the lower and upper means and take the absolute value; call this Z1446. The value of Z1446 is 2.7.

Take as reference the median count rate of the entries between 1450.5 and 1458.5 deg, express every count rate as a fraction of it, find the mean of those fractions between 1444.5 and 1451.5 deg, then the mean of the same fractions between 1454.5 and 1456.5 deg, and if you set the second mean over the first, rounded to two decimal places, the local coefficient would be 0.71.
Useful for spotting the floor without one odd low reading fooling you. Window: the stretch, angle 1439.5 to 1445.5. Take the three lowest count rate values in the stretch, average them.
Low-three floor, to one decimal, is 8.8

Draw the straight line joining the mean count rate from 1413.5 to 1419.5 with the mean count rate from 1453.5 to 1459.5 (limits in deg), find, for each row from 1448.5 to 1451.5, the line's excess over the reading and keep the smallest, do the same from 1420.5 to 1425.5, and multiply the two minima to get 2.2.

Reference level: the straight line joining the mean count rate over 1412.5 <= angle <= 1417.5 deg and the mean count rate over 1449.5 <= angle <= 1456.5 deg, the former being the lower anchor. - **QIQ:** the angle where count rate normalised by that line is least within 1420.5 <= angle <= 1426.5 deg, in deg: 1424.0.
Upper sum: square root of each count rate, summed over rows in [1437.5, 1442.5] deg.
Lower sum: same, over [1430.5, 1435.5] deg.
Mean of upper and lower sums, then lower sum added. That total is 30.2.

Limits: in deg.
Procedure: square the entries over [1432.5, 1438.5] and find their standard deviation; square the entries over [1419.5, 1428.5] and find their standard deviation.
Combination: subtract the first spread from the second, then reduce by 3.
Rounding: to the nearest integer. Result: 6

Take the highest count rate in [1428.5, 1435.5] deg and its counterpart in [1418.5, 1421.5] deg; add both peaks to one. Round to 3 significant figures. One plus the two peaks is 23.3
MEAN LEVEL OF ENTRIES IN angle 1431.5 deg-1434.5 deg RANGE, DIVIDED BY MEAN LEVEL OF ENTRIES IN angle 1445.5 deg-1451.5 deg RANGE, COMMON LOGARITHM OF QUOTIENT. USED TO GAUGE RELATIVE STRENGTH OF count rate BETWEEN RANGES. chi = 0.03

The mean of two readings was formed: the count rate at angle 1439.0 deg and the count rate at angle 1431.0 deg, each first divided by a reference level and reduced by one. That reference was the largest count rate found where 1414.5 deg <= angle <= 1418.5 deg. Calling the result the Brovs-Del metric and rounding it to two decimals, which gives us -0.27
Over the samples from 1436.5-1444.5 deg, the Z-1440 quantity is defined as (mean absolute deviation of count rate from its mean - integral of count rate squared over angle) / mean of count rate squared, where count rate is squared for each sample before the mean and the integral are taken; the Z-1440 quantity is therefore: -8.0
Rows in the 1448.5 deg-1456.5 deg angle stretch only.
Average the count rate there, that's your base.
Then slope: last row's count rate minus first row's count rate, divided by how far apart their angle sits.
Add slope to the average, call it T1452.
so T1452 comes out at 6.8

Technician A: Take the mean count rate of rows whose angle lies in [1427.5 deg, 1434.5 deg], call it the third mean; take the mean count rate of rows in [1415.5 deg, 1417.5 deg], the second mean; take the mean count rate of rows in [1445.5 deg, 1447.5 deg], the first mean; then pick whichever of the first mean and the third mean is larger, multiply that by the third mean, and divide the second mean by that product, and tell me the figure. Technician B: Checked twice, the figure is 0.129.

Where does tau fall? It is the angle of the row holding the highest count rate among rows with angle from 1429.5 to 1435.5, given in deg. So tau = 1431.0 deg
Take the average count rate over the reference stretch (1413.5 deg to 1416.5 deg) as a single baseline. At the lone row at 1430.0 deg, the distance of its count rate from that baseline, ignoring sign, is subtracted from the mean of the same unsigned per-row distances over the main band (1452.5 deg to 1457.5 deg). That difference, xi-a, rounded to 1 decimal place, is 3.0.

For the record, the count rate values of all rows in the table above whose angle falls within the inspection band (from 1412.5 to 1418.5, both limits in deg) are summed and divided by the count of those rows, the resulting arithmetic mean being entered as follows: 11.9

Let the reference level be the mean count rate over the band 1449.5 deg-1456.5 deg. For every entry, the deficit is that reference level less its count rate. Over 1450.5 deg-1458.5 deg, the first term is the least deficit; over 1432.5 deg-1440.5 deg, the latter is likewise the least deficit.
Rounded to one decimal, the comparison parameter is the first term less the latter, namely 2.2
